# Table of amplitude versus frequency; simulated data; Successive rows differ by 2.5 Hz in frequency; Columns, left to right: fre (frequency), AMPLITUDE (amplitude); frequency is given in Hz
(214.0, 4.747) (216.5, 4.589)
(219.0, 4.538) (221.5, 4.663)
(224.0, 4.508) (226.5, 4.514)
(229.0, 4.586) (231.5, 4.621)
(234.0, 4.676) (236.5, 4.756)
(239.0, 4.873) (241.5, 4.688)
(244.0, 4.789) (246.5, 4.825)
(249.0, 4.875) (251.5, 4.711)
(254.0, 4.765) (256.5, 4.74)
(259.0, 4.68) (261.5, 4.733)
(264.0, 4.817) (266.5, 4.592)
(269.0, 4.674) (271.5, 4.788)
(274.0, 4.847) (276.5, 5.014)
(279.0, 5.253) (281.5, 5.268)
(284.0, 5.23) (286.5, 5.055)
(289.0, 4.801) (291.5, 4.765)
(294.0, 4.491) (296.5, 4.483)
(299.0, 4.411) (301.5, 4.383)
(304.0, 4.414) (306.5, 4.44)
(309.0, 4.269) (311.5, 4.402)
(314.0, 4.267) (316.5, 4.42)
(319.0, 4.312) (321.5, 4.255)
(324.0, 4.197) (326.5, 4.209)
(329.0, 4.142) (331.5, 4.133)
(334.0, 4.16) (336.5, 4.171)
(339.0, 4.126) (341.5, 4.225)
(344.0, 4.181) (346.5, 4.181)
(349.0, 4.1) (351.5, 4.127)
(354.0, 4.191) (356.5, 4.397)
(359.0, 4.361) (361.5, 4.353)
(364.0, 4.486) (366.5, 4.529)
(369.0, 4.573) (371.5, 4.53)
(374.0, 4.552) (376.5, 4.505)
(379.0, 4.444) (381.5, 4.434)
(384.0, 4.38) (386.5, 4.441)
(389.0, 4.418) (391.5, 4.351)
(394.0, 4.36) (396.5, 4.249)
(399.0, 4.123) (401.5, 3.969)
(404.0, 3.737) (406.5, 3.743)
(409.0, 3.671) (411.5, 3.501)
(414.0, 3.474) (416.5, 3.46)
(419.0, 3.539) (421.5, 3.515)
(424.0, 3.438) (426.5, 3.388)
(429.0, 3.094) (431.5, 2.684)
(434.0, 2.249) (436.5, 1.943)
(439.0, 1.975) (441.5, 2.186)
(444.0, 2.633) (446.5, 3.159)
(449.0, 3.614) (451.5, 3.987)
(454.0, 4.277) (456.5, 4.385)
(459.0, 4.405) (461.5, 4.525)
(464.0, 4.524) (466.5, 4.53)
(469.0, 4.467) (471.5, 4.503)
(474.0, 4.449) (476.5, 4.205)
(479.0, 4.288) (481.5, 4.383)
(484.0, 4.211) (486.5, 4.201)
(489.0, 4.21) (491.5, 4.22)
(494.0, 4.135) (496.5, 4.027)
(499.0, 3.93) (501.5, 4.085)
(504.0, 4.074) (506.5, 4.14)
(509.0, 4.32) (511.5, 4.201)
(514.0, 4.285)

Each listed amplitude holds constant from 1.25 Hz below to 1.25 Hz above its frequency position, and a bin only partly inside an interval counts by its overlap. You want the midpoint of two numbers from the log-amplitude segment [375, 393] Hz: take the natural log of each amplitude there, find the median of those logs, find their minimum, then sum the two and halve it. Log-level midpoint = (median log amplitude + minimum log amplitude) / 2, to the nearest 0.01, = 1.48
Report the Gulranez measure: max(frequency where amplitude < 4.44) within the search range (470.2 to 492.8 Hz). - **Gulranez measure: 491.5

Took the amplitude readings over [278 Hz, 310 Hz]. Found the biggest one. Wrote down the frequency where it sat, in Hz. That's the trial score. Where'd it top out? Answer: 281.5 Hz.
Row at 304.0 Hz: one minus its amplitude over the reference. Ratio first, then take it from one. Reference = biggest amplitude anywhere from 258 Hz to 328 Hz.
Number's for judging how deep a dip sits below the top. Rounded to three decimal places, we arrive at 0.162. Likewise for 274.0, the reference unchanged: 0.080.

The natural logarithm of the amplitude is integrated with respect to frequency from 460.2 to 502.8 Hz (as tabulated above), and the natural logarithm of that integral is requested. 4.1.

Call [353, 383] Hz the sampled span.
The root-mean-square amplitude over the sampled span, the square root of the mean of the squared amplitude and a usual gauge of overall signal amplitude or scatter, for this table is 4.45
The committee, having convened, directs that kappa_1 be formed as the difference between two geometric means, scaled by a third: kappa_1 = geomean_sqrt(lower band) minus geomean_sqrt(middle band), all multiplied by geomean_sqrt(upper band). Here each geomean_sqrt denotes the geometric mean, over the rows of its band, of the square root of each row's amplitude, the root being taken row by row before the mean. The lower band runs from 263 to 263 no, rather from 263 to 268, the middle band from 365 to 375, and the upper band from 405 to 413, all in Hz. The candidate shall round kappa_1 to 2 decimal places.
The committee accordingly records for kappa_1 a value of 0.07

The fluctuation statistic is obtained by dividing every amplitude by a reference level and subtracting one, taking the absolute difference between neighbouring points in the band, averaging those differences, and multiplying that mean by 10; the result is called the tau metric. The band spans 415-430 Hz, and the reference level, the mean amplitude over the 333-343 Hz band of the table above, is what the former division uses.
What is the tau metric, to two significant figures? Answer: 0.25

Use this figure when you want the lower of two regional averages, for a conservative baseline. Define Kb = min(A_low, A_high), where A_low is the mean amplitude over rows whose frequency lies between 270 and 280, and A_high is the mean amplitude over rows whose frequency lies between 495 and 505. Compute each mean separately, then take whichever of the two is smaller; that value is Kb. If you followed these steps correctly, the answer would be 4.0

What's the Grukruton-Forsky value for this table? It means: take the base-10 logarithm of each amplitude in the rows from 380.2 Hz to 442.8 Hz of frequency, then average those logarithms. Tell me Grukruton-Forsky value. 0.54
